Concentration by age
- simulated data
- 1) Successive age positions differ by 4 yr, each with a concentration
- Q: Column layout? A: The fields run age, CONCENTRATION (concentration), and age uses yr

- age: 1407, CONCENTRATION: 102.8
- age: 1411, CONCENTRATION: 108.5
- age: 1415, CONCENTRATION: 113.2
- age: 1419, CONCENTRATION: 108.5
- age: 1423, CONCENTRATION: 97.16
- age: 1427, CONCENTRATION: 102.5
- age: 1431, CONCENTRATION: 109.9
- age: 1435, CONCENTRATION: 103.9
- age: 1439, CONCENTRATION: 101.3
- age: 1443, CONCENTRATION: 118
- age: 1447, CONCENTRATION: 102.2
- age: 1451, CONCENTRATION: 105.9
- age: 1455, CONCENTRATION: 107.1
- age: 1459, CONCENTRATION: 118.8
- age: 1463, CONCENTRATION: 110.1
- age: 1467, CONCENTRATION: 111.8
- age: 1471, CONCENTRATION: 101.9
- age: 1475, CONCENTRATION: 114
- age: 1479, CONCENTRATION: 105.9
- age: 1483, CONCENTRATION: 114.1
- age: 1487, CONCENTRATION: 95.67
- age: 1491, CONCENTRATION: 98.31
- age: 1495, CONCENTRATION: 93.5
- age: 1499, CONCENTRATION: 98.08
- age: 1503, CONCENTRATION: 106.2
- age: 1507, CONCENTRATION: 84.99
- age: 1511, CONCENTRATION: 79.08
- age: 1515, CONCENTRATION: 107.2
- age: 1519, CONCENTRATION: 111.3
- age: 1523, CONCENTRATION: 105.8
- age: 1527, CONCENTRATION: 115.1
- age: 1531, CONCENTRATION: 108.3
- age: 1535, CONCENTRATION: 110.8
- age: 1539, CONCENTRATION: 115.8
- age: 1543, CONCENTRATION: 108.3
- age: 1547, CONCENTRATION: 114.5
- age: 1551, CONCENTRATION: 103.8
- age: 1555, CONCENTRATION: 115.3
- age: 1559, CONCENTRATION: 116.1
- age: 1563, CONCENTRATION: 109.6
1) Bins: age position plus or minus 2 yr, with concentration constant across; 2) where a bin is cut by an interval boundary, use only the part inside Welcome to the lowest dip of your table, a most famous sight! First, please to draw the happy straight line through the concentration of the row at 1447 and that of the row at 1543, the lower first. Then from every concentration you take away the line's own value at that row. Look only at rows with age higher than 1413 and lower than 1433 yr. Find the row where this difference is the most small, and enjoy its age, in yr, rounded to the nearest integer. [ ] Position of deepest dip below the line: 1423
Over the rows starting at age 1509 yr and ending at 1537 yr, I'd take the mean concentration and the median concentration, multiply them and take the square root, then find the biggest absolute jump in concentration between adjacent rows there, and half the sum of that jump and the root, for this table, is 67.5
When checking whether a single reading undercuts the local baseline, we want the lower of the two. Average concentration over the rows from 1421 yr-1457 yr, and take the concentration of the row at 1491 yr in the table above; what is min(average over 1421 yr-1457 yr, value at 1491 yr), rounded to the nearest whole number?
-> 98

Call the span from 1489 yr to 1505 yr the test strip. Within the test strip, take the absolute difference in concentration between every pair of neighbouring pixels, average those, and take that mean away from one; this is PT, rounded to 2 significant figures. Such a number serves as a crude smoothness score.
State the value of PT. -4.8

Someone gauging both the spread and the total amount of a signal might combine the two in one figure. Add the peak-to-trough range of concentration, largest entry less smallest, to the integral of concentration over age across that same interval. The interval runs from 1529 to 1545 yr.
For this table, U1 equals 1780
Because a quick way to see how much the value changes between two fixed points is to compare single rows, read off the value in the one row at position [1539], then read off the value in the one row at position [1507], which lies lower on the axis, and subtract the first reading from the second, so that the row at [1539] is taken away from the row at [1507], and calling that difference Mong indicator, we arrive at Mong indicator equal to -31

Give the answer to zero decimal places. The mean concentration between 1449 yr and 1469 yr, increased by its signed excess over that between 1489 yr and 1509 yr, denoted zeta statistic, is 125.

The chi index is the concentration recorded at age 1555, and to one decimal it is 115.3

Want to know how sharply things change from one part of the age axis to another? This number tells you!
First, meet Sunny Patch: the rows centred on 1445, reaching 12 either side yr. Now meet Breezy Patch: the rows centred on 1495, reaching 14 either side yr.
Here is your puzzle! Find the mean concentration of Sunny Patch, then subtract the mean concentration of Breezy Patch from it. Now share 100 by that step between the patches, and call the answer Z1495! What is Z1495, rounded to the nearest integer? 13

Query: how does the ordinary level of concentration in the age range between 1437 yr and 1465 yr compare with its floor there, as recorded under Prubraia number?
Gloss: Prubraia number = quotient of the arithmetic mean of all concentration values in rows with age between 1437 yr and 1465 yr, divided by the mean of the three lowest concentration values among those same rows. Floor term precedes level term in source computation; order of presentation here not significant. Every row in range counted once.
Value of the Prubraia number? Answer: 1.06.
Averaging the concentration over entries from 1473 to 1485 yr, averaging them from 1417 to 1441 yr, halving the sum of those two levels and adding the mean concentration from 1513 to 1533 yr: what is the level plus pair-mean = 217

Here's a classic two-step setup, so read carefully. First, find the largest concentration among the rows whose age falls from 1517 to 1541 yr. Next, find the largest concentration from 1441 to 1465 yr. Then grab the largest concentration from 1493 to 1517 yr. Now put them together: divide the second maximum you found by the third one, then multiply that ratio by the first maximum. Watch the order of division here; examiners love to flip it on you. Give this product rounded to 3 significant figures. 128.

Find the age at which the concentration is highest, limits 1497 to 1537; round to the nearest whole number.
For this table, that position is 1527 yr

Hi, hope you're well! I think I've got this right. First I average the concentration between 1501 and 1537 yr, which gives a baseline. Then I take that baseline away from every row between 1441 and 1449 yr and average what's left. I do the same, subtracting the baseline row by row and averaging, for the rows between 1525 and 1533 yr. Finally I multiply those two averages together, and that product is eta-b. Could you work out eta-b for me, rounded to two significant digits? 59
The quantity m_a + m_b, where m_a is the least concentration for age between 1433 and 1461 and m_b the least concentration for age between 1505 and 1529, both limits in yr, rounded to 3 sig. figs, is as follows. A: 180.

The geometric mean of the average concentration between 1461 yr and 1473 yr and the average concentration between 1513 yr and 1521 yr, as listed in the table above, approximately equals 109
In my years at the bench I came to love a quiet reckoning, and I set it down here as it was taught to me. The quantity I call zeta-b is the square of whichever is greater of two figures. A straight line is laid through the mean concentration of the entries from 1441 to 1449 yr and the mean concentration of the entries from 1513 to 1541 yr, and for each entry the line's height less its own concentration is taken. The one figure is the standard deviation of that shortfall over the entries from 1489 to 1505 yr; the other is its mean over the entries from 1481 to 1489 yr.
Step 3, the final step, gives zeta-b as 30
